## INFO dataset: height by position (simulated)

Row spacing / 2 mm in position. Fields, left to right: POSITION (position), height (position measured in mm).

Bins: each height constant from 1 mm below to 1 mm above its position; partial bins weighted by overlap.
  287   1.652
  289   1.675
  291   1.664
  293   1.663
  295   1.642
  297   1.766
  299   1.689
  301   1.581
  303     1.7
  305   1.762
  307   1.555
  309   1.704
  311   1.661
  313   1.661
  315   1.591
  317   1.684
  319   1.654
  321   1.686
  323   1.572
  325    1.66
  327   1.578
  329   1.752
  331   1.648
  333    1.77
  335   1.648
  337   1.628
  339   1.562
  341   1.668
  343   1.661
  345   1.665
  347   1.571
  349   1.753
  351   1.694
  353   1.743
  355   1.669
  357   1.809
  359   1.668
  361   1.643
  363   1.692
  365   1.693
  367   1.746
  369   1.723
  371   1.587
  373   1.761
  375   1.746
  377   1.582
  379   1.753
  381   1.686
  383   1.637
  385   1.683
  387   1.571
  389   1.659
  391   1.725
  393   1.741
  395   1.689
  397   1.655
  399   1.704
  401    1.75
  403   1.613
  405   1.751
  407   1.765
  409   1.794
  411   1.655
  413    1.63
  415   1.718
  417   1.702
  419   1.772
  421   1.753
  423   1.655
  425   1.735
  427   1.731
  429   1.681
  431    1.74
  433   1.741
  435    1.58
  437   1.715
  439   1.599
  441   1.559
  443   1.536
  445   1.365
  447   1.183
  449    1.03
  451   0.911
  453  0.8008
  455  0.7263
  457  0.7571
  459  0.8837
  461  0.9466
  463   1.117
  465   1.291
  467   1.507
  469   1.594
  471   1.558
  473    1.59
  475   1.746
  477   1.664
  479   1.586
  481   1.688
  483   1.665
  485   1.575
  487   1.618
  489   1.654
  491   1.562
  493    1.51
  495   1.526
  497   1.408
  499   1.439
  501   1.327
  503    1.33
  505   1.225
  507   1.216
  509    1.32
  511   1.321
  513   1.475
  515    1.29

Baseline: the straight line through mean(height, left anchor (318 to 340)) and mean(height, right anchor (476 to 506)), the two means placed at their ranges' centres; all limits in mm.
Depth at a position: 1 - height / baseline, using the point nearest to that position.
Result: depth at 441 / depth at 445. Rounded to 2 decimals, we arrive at 0.00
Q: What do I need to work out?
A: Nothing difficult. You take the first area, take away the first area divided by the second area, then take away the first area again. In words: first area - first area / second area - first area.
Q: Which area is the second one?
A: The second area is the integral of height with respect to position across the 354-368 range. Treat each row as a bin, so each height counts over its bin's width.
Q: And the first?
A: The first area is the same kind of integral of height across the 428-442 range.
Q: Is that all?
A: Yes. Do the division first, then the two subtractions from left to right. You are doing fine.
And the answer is -0.97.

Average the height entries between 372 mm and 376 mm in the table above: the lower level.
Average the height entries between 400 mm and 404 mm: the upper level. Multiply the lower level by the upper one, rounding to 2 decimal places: 2.95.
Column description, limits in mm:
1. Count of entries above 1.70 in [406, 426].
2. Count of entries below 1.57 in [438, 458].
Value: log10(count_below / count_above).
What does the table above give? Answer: 0.1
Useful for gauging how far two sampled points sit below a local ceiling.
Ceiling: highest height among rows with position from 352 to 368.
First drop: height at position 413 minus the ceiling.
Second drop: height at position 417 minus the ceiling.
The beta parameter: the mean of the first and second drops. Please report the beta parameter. -0.14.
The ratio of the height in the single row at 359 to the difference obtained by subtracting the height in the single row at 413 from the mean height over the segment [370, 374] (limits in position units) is 38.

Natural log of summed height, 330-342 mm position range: 2.29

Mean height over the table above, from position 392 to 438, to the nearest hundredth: 1.71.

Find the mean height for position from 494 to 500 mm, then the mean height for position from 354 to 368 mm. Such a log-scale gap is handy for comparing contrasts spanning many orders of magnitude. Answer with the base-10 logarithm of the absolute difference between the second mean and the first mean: -0.61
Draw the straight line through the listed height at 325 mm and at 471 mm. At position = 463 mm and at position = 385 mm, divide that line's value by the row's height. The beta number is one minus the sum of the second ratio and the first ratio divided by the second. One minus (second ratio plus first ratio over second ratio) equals -1.4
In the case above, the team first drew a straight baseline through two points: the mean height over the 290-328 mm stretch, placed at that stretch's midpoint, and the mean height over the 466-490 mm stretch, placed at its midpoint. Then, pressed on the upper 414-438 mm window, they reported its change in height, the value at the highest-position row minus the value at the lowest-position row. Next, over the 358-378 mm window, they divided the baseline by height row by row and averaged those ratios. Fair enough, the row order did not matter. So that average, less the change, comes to 0.98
